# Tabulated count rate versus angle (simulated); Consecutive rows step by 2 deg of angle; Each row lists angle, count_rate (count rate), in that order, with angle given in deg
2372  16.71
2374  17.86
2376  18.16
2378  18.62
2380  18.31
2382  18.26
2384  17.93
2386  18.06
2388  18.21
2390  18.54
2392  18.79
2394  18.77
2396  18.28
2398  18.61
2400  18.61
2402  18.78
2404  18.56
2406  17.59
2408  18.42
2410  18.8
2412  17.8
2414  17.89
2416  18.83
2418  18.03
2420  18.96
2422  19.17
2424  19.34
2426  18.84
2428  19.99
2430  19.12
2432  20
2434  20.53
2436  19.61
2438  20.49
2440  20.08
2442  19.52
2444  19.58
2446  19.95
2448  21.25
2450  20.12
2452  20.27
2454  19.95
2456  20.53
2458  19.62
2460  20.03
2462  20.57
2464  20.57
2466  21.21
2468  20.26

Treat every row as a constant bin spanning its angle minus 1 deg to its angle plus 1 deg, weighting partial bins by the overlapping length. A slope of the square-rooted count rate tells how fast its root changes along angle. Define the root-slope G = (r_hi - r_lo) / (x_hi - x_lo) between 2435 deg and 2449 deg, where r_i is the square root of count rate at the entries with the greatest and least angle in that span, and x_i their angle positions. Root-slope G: 0.015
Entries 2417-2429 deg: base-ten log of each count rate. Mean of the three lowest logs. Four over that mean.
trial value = 3.15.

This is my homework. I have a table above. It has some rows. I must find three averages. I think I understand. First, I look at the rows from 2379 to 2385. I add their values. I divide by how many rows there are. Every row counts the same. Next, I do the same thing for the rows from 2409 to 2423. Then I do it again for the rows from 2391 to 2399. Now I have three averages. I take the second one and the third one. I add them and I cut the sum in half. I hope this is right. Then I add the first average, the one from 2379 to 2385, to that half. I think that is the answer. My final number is 36.7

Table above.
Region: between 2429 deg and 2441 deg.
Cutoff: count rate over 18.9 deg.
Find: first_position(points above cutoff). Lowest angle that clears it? 2430 deg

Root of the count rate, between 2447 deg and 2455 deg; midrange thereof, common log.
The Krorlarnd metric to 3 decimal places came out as 0.657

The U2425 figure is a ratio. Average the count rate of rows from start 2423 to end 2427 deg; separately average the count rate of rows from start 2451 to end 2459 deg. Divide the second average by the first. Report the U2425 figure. 1.05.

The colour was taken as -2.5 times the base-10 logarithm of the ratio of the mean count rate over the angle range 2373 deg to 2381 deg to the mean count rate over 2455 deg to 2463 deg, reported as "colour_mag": 0.11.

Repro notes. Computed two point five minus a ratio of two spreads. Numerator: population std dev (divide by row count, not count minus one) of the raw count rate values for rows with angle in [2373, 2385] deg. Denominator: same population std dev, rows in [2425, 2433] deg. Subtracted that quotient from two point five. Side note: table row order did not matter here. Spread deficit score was 2.01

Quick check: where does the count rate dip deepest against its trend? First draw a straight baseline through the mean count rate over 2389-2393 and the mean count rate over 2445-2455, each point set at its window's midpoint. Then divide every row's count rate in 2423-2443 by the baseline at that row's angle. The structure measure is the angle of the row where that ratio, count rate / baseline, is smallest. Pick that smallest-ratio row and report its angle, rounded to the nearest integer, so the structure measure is 2426 deg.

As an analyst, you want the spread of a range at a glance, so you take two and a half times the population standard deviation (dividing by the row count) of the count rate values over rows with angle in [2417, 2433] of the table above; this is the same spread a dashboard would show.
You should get 1.5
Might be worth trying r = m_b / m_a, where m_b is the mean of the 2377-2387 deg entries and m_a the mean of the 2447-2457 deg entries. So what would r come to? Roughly 0.89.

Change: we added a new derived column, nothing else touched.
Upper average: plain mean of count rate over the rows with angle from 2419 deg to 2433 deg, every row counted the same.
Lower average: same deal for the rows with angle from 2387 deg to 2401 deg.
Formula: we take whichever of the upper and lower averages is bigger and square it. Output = 374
